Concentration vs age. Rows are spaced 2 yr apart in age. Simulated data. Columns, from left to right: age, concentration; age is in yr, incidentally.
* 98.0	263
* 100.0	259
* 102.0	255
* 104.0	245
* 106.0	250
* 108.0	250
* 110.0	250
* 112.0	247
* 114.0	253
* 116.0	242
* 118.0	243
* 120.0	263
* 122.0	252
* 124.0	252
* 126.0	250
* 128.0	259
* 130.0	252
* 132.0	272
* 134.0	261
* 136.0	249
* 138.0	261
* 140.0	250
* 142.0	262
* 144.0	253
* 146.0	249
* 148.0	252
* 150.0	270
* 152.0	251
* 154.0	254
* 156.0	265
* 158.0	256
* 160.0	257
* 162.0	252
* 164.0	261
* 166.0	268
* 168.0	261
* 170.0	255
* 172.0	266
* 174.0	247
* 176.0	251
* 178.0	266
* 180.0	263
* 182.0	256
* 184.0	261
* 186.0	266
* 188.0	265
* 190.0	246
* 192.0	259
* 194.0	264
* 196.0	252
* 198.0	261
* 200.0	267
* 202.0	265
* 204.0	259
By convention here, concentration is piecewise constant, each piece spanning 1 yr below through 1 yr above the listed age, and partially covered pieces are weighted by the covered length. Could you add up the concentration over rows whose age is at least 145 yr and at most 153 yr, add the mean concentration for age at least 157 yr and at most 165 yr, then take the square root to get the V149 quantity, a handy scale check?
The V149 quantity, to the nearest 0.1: 35.8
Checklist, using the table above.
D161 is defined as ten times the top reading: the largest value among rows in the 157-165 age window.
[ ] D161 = 2610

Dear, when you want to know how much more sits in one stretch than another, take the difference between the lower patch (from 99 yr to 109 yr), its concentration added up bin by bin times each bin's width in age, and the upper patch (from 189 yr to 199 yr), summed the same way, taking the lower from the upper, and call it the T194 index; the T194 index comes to 46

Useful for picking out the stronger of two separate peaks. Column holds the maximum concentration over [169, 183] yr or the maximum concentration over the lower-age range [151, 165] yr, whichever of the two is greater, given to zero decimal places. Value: 266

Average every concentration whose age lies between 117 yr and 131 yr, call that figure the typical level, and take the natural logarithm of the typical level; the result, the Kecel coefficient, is 5.53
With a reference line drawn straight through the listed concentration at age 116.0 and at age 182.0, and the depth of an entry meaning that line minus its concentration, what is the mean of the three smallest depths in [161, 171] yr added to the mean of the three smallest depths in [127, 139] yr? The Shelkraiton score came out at -29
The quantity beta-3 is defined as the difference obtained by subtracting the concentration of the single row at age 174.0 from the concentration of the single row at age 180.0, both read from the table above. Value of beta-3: 16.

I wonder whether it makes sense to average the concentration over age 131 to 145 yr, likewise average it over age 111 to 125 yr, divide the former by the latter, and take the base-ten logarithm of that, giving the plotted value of 0.014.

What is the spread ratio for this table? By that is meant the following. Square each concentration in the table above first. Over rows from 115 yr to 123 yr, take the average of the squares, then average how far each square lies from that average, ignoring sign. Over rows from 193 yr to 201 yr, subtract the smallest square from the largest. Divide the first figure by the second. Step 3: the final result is 0.48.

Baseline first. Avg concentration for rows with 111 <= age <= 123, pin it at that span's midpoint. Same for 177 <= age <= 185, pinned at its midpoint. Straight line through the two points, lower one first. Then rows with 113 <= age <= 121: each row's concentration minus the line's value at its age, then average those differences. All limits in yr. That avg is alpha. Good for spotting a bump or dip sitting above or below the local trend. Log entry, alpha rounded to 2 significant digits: 0.25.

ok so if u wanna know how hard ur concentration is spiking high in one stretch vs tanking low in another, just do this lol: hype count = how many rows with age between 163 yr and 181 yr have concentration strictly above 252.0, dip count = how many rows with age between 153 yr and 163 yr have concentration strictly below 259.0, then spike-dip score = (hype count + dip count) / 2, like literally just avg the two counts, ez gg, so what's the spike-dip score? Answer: 5.5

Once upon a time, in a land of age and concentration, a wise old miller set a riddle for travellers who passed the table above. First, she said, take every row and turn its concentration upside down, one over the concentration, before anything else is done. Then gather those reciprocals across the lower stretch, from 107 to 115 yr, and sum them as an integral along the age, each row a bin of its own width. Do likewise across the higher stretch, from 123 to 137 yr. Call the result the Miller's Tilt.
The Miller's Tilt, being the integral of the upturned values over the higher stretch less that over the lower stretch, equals 0.02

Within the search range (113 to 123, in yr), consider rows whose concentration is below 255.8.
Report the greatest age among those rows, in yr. 122.0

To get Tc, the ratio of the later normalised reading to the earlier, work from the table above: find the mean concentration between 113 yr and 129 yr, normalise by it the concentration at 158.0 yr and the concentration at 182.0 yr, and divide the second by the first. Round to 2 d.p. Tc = 1.00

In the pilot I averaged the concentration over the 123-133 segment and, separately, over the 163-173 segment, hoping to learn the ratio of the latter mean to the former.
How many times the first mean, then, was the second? 1.02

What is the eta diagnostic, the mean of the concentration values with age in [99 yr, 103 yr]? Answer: 257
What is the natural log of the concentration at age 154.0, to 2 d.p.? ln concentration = 5.54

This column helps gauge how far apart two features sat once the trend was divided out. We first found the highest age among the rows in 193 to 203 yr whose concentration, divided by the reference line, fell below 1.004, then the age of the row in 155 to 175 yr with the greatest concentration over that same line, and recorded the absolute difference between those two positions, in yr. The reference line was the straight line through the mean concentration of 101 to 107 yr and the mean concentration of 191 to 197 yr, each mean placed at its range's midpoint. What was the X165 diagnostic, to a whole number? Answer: 30 yr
